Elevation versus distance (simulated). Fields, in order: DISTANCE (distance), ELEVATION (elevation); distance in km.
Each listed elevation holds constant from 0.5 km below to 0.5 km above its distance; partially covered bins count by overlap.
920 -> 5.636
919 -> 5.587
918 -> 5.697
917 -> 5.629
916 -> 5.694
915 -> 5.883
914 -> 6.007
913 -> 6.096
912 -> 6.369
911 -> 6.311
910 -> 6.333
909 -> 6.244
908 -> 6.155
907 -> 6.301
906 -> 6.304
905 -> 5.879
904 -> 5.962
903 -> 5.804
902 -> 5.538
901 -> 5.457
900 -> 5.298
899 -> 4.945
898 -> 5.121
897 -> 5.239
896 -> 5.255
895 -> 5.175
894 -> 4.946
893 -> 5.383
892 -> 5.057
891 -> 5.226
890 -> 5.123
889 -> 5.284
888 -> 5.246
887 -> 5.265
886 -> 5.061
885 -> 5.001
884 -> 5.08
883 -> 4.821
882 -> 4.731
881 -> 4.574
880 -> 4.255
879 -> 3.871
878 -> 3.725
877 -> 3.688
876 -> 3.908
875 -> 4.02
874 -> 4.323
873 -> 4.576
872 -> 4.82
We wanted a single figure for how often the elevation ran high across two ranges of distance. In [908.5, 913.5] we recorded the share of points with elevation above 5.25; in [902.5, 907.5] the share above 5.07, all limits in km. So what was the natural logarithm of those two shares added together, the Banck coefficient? 0.69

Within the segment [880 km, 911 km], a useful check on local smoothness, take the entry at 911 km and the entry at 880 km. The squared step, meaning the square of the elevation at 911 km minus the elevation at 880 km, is 4.2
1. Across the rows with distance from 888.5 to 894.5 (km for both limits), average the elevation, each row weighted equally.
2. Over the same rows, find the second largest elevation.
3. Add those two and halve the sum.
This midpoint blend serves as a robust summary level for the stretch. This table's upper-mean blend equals 5.2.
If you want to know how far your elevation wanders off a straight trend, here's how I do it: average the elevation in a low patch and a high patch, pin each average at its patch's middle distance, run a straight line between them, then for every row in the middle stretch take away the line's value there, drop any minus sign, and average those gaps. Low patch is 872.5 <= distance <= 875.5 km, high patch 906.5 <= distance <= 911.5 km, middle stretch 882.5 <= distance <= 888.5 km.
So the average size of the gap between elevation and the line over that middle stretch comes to 0.13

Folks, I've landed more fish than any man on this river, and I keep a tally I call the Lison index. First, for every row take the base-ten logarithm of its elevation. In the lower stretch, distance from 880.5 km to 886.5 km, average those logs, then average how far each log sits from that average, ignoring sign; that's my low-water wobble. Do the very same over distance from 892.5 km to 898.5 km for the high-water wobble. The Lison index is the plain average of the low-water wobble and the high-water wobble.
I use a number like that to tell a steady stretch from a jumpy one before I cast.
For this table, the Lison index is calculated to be 0.012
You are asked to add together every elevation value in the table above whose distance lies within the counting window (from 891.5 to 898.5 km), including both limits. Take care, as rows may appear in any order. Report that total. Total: 36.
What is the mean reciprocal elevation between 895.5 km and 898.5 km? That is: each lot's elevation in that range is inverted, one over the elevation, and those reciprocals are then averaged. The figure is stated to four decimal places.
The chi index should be 0.1921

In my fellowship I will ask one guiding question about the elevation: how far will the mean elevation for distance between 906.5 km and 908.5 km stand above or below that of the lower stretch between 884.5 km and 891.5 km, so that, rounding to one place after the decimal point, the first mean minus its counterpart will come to 1.1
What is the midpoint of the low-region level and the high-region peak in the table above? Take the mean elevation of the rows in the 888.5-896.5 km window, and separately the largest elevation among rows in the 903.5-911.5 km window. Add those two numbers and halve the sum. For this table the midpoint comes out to 5.76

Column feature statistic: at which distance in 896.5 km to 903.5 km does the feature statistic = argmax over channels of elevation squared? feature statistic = 903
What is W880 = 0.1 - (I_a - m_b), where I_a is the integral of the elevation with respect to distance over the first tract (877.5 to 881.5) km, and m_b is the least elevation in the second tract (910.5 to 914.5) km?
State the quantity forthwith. -10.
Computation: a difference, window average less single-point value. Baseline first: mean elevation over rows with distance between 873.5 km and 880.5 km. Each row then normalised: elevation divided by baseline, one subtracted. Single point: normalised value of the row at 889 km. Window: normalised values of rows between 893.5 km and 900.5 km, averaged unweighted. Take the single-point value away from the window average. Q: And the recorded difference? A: -0.04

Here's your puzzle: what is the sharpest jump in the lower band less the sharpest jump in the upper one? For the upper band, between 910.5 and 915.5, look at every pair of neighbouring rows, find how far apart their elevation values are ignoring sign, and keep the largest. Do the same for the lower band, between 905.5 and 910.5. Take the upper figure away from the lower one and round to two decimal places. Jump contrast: -0.13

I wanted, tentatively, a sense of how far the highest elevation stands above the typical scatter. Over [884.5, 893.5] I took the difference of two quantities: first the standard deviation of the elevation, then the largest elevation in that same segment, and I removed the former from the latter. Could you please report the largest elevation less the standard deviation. 5.26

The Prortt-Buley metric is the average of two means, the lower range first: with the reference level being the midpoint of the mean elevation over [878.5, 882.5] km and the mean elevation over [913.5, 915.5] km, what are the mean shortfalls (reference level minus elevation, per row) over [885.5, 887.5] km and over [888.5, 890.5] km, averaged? 0.0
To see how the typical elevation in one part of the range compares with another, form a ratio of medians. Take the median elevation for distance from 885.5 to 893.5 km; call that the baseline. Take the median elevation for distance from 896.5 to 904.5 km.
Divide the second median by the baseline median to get 1.03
